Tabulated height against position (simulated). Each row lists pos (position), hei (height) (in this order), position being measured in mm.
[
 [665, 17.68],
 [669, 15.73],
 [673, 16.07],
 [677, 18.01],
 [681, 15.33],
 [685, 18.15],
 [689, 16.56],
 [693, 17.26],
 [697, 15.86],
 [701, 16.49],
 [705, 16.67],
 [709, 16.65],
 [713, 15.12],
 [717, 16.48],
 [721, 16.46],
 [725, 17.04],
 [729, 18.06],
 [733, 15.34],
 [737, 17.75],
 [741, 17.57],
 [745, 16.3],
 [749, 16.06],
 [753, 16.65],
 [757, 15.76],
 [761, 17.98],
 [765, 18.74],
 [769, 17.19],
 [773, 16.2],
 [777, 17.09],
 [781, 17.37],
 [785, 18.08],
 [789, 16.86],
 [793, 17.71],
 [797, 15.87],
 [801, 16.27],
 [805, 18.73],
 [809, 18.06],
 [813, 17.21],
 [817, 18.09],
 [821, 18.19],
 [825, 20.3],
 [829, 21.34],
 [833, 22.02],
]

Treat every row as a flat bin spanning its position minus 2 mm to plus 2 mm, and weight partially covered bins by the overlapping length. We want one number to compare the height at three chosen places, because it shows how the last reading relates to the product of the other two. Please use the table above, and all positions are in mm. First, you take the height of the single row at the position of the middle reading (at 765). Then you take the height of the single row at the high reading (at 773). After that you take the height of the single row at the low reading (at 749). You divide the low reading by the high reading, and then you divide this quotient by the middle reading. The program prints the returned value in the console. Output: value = 0.053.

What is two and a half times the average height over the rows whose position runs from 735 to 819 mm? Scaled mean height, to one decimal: 43.0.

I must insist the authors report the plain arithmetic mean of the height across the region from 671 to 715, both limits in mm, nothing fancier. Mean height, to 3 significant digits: 16.6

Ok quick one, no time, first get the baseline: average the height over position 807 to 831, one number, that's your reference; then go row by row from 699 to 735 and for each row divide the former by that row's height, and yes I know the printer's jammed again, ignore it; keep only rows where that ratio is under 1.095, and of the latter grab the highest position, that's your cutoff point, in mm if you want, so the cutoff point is 729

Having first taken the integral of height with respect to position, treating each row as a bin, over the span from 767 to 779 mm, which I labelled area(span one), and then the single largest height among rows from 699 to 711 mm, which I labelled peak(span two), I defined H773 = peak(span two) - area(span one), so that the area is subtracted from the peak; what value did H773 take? -185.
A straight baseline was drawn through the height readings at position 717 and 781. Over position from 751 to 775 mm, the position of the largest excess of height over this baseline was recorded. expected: 765 mm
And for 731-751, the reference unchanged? 737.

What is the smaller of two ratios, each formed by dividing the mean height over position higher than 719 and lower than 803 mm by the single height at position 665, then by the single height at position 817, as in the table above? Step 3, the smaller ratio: 0.94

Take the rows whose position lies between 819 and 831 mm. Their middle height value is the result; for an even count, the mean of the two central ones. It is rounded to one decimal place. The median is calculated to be 20.3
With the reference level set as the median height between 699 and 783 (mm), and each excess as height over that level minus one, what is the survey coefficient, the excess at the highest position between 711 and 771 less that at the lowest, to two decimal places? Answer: 0.12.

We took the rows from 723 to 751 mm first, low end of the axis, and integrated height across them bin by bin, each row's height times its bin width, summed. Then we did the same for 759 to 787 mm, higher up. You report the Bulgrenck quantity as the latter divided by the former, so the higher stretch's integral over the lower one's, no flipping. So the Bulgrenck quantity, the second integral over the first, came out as 1.04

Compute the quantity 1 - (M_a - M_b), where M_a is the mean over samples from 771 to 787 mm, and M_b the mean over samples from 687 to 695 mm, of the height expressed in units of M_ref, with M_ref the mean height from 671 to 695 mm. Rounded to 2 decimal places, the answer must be 0.98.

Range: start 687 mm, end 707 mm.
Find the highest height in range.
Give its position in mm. 693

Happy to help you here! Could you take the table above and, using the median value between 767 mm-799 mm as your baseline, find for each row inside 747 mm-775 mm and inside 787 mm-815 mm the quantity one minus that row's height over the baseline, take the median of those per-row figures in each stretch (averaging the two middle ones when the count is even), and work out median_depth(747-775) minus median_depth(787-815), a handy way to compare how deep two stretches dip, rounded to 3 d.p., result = 0.033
